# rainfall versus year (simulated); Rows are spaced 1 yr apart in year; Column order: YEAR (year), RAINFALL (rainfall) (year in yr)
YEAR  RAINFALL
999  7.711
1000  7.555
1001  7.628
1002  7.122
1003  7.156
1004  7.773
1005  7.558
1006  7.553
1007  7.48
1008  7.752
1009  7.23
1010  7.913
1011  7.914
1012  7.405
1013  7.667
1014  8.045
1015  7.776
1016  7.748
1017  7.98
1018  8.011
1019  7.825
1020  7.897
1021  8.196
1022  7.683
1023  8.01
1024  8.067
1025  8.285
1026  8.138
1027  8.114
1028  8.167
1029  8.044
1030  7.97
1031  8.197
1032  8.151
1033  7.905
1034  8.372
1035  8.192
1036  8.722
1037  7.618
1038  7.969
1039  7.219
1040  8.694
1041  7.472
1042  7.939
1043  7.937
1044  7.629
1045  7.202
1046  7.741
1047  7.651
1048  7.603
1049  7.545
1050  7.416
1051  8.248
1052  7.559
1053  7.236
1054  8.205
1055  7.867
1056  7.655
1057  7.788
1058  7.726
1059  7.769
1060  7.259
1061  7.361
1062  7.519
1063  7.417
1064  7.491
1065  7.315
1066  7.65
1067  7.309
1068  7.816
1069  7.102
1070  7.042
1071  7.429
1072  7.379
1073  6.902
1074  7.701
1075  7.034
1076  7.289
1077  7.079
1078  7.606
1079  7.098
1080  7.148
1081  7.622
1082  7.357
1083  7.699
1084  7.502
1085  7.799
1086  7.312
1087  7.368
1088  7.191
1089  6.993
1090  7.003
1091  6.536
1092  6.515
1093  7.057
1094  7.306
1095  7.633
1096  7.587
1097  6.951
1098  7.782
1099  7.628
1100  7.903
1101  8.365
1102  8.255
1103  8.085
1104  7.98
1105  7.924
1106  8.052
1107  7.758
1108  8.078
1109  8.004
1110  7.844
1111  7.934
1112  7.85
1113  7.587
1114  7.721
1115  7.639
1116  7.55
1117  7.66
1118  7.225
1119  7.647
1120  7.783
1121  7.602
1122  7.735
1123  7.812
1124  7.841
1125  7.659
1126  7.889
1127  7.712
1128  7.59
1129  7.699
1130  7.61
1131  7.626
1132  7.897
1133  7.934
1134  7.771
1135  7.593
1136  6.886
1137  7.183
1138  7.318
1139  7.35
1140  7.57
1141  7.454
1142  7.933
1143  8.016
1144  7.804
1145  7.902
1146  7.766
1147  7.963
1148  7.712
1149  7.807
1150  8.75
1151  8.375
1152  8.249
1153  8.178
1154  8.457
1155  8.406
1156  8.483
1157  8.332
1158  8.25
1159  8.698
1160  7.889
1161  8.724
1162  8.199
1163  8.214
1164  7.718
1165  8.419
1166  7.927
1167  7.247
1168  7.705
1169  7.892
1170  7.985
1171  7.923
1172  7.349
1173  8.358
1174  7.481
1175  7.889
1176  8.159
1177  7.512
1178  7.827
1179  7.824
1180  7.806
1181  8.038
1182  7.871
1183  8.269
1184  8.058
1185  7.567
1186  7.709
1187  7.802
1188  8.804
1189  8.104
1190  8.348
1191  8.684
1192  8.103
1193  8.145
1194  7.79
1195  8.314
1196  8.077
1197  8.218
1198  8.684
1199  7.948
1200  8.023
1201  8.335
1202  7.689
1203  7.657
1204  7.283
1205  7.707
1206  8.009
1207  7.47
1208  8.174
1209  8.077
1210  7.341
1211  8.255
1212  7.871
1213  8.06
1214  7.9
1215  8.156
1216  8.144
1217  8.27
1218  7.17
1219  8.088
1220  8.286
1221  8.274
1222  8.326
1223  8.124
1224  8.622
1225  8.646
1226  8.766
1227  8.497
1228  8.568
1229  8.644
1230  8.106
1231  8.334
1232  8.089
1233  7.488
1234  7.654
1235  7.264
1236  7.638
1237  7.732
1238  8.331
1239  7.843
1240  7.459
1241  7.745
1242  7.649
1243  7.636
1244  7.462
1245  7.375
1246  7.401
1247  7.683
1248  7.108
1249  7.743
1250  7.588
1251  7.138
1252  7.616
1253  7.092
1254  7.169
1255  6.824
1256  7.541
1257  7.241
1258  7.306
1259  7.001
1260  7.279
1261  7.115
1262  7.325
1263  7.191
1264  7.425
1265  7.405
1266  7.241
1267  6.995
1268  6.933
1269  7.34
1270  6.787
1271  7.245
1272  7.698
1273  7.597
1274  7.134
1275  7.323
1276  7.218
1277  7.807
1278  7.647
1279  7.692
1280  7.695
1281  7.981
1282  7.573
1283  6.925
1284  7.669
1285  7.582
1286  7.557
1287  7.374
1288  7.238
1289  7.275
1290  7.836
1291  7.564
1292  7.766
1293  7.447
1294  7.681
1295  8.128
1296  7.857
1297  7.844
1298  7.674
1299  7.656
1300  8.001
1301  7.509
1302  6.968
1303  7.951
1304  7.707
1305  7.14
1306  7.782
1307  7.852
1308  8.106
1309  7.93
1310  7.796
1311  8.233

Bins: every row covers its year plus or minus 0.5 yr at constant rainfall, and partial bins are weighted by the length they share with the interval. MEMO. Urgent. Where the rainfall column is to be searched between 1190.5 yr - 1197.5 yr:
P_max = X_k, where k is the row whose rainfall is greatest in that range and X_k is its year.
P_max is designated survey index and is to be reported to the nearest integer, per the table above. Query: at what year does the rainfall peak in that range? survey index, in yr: 1191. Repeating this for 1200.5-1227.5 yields 1226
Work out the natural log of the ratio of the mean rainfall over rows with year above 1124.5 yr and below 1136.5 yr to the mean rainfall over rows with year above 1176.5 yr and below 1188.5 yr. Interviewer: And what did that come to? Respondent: -0.034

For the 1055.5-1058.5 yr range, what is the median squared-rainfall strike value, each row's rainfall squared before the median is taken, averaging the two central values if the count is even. 59.7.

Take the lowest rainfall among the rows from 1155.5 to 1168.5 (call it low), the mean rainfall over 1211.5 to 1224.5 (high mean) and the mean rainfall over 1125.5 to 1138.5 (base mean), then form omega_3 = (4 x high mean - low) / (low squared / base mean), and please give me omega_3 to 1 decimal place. 3.6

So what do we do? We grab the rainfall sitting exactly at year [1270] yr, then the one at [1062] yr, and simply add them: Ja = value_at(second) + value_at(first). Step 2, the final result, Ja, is 14.3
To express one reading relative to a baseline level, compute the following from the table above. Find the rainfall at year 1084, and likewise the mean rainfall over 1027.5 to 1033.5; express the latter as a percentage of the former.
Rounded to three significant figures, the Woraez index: 108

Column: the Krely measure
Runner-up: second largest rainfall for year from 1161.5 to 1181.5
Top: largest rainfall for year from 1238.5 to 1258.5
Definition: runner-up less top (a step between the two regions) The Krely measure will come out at 0.5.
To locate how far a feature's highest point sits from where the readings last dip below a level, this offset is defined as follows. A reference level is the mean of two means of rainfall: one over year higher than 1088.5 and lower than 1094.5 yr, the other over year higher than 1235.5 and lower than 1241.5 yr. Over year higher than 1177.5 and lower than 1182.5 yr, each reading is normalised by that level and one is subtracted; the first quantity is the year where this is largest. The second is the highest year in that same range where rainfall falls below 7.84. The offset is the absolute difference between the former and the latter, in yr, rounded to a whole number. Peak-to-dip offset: 1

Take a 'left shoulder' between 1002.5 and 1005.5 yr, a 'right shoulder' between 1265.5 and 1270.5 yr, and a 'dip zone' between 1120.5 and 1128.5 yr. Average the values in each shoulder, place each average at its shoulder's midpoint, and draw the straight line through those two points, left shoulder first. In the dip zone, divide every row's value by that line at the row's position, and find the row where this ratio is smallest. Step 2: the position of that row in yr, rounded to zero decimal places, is 1121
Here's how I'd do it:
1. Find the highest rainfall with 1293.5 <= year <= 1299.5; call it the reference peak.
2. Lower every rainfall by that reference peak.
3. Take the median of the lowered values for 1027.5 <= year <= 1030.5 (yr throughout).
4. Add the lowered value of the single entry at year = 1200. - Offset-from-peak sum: -0.19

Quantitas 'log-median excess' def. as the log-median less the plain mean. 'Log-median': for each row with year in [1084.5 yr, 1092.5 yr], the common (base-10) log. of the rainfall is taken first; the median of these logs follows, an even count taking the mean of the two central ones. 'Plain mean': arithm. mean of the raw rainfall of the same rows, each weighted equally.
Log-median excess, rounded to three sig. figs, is -6.24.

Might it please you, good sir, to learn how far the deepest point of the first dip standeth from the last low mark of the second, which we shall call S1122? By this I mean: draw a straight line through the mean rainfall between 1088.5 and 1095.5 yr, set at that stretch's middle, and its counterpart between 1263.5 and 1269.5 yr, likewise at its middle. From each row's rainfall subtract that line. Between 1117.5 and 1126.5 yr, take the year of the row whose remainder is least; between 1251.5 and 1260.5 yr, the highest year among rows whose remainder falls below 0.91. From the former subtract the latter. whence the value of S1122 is -142 yr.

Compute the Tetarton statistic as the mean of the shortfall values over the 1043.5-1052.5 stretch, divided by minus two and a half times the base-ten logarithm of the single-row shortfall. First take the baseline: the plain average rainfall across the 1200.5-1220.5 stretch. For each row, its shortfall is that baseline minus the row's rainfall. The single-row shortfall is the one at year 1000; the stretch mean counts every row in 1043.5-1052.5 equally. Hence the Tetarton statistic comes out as 0.2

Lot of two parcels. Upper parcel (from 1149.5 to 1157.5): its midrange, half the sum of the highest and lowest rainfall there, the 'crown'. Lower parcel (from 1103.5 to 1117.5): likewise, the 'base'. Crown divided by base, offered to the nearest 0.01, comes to 1.08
